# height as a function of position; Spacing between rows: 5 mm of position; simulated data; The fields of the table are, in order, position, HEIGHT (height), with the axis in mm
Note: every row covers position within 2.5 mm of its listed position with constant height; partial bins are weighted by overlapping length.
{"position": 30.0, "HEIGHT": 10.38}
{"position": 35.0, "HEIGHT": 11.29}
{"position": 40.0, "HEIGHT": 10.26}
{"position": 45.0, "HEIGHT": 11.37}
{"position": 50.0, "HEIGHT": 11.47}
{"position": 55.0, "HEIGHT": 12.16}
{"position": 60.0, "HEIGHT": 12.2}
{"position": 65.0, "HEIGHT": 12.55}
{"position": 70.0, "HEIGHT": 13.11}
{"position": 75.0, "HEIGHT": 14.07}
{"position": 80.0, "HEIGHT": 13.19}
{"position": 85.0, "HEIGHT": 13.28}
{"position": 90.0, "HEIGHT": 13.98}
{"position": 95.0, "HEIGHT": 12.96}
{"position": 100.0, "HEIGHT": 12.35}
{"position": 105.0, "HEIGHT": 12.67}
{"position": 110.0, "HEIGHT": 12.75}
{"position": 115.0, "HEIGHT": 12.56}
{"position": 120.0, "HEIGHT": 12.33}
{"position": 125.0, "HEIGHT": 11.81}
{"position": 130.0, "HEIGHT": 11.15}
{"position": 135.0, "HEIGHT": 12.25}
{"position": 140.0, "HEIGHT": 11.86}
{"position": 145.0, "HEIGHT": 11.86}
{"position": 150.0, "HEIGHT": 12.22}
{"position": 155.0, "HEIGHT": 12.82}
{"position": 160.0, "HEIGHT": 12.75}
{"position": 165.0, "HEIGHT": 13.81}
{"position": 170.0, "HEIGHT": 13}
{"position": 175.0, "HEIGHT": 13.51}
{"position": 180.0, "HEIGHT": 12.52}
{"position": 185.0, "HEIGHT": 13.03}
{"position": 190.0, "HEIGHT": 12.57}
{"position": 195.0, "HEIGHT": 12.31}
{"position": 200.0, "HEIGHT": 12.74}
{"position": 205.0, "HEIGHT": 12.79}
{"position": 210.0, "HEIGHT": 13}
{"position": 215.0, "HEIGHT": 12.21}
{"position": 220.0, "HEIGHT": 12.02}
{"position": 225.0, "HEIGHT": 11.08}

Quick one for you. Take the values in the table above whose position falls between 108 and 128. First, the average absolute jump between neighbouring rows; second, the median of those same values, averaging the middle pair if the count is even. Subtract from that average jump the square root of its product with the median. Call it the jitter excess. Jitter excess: -1.66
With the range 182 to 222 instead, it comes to -1.74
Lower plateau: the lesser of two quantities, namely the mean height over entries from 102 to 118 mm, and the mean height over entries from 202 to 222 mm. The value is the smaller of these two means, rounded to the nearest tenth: 12.5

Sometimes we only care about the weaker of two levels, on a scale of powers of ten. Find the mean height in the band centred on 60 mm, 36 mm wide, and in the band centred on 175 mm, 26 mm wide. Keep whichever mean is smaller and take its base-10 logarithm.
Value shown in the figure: 1.09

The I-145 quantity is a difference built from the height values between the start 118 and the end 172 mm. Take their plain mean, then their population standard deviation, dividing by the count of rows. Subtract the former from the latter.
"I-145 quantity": -11.7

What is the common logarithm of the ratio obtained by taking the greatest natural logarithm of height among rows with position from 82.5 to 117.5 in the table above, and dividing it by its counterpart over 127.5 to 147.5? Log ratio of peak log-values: 0.022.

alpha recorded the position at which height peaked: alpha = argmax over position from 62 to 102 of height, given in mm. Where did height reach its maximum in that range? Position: 75.0 mm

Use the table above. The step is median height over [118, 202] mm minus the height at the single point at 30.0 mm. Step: 2.1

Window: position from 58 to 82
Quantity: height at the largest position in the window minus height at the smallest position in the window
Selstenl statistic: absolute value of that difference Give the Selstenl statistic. 1.0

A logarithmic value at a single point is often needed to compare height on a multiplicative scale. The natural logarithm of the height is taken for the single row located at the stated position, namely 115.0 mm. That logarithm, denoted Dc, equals 2.53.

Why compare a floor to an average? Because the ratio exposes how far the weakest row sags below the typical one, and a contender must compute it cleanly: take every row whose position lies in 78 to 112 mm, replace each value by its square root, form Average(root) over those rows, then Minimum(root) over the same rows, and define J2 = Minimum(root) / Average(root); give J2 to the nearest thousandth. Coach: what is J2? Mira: 0.974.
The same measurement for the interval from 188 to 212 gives 0.985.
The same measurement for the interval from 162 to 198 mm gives 0.975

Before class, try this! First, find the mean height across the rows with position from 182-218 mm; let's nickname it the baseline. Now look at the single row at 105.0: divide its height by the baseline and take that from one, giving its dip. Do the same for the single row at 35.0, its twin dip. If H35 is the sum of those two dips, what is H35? 0.11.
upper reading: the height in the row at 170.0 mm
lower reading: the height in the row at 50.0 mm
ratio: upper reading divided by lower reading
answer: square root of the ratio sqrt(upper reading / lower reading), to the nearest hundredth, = 1.06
